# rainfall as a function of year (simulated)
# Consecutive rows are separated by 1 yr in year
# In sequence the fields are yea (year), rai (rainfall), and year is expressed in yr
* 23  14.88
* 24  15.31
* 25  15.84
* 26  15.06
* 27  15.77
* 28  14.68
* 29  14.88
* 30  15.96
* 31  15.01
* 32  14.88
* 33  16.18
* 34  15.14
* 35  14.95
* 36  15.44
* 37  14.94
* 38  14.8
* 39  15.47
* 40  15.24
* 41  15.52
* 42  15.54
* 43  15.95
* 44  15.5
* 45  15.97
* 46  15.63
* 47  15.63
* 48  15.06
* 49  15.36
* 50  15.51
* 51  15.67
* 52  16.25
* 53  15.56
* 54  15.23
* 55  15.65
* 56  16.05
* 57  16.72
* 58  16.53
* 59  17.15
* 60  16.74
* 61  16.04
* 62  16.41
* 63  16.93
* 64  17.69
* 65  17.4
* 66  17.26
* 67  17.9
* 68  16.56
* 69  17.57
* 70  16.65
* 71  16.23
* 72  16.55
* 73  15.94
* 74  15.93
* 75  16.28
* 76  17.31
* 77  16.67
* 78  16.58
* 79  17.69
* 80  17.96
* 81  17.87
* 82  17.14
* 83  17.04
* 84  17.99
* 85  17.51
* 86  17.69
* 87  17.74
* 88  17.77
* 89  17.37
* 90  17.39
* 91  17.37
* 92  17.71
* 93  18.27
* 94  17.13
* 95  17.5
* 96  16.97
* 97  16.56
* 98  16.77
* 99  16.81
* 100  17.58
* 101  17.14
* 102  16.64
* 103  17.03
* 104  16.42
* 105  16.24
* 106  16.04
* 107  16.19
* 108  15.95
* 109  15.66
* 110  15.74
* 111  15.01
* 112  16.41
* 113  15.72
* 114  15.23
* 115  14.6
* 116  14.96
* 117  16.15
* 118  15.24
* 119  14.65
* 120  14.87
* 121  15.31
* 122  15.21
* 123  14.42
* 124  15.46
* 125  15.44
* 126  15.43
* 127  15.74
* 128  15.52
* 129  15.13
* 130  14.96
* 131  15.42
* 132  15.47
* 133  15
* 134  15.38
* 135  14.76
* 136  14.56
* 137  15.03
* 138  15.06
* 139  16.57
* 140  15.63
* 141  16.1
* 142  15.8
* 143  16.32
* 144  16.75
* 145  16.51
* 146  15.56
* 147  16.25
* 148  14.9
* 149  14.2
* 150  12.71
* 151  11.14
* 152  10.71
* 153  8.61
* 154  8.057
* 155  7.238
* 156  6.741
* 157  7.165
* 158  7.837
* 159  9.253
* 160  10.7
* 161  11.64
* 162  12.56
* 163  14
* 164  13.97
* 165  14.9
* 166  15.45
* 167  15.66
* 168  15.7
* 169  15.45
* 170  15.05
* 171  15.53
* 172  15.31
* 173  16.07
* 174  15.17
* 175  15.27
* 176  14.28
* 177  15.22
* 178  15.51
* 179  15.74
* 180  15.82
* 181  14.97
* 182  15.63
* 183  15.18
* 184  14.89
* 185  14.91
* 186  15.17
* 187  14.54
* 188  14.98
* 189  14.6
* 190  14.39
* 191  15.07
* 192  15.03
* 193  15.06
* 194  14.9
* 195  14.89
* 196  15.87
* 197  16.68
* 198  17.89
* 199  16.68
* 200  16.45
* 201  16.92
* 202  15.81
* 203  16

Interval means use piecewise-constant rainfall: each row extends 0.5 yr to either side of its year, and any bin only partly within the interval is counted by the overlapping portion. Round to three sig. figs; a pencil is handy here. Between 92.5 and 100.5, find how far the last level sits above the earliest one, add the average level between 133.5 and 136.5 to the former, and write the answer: 14.2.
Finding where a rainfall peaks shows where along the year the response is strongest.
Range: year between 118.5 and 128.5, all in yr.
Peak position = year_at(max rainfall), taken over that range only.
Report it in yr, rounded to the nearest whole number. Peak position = 127 yr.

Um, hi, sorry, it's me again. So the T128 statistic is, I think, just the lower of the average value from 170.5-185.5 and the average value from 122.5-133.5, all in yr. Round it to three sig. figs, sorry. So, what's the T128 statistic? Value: 15.3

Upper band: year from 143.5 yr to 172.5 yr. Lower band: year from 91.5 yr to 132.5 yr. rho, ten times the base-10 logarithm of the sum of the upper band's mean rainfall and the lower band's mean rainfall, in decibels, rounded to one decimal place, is 14.6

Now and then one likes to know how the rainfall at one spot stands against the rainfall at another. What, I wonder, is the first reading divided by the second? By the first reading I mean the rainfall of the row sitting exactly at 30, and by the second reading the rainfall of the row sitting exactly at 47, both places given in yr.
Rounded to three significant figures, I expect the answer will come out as 1.02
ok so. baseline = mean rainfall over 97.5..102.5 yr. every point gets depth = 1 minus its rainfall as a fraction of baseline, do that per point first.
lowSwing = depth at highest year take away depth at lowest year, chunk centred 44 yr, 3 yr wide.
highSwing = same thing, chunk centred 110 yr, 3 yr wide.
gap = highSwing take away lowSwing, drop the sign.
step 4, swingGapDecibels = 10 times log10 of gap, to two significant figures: -14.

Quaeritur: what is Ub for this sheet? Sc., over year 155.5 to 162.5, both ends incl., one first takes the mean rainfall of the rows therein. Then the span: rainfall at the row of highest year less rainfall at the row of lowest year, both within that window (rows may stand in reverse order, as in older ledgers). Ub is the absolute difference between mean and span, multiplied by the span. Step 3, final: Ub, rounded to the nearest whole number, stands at 21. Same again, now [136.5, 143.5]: 19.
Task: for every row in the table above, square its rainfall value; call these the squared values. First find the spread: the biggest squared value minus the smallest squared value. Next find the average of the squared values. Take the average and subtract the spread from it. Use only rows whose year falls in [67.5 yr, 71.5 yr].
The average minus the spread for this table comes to 236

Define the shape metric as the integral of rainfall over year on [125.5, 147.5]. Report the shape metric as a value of 343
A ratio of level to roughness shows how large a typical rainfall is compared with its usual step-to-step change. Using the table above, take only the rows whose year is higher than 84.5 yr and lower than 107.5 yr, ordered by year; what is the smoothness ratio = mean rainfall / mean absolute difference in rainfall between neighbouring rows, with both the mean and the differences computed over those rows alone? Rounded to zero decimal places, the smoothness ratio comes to 50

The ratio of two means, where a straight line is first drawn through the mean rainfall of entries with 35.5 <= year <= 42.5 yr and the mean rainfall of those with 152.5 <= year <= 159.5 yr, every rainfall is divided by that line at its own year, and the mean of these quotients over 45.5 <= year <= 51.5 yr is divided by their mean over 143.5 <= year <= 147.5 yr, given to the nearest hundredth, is 0.55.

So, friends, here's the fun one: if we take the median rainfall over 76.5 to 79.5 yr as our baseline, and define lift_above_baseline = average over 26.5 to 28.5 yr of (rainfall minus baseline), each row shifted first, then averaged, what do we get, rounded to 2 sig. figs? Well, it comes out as -1.4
